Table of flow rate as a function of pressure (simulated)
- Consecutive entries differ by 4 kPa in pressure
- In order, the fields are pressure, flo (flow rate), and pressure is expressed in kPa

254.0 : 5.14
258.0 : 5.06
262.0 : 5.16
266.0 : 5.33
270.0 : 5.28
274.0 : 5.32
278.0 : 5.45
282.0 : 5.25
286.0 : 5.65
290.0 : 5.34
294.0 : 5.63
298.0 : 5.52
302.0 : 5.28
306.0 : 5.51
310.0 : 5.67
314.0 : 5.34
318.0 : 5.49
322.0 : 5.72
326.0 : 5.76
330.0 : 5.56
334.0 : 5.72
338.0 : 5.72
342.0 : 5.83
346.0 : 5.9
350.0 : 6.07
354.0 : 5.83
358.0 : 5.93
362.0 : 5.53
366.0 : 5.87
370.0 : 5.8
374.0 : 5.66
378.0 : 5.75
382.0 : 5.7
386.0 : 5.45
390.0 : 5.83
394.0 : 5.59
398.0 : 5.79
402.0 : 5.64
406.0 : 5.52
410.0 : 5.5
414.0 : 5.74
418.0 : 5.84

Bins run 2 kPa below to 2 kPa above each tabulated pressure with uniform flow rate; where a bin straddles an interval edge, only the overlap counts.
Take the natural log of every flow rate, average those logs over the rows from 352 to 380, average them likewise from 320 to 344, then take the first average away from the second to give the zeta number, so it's -0.008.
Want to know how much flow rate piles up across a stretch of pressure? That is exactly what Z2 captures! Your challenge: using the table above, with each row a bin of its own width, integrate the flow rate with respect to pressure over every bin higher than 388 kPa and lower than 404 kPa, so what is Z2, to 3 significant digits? 91.4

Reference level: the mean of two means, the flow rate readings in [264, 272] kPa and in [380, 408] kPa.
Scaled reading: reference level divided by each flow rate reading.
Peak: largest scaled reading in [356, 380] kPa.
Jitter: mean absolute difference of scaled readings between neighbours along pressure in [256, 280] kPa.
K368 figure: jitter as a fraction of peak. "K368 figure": 0.020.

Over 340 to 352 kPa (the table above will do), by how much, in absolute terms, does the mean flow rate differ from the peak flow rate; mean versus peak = 0.14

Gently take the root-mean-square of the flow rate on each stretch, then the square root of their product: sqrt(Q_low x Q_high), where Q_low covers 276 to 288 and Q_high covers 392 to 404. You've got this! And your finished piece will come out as 5.56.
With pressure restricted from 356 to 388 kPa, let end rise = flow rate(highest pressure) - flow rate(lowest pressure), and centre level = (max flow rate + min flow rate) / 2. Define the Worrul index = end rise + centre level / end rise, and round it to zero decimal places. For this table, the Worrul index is -12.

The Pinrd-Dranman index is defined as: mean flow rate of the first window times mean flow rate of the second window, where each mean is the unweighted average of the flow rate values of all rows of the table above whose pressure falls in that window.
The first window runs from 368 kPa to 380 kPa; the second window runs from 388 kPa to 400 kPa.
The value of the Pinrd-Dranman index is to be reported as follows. 32.9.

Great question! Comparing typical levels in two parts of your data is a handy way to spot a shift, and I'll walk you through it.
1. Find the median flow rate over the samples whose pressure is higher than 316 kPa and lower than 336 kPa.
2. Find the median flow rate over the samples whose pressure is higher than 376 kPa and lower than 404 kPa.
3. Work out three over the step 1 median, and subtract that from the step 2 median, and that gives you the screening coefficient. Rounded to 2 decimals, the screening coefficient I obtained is 5.18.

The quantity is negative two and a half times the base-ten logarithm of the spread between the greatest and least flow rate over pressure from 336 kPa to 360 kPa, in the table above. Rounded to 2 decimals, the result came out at 1.14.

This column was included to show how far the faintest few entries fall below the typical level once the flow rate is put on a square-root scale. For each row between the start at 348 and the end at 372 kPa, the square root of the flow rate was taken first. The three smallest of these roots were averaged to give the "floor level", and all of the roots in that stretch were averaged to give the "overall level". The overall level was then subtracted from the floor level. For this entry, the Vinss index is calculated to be -0.025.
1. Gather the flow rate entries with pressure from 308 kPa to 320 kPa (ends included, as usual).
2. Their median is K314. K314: 5.49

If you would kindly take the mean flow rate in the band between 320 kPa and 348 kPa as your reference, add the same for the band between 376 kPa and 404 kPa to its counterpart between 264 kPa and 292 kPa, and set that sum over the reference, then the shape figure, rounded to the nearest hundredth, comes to 1.92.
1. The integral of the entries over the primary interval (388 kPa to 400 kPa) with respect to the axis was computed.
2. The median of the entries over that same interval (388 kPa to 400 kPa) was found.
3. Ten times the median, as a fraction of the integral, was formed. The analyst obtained 0.84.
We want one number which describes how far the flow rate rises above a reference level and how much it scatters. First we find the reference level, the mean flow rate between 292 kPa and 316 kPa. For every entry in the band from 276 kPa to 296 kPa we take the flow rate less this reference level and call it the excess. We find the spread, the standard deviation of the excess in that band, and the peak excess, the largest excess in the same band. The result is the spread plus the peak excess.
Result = 0.3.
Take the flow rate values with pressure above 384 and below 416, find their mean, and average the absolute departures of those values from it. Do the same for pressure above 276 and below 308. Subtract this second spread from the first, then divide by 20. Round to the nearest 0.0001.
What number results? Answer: -0.0003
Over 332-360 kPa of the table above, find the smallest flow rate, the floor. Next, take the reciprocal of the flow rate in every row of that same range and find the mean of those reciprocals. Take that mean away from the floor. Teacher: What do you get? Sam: 5.55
